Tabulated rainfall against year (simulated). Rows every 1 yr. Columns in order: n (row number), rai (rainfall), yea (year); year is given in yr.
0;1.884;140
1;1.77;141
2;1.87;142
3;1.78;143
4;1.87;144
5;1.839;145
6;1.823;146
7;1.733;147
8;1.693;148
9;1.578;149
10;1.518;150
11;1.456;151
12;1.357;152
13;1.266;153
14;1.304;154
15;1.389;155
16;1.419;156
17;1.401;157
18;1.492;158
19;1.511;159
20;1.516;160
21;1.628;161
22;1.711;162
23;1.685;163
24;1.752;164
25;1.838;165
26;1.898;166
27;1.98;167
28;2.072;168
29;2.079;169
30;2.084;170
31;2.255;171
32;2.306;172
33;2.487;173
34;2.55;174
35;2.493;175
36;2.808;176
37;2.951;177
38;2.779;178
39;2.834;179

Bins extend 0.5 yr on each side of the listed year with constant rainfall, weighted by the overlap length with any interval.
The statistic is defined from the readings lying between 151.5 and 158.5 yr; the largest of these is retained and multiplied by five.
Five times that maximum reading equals 7.5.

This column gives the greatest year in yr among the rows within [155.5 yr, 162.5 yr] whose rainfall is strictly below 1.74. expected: 162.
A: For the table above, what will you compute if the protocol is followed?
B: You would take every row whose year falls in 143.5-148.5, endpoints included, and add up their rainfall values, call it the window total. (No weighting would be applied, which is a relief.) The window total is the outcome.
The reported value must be 9.0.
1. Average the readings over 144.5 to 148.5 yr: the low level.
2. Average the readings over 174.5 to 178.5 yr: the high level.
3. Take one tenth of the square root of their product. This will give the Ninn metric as 0.22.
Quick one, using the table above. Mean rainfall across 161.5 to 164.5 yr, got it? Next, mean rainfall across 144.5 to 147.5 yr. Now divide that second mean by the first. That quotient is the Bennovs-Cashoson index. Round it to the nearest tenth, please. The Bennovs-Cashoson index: 1.0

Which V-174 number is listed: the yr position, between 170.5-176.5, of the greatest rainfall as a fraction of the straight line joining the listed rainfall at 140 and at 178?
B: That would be 176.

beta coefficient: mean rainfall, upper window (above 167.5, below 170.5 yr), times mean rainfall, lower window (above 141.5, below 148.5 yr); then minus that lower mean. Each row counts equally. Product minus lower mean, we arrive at 1.94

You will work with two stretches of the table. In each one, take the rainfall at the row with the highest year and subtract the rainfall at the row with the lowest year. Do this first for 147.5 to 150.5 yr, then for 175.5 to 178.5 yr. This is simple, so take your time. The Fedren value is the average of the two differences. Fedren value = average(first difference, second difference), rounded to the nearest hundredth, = -0.10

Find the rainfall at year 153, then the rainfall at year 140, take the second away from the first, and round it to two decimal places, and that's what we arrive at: -0.62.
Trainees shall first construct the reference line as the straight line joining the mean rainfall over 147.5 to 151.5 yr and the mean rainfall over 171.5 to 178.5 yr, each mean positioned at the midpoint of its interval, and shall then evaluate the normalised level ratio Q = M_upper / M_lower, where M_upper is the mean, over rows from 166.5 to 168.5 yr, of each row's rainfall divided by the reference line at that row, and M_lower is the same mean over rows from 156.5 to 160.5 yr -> 1.15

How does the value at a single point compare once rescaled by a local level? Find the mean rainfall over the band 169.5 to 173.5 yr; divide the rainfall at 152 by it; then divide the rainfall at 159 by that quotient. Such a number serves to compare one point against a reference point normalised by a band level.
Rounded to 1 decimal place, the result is 2.5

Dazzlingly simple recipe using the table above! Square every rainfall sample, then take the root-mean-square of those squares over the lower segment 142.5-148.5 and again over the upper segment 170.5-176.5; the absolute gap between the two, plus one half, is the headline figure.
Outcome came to 3.6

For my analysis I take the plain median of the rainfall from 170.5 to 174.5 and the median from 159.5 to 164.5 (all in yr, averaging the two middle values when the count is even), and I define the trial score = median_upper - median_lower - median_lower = -1.0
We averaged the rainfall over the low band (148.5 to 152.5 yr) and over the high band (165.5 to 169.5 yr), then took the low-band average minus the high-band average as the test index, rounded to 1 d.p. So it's -0.5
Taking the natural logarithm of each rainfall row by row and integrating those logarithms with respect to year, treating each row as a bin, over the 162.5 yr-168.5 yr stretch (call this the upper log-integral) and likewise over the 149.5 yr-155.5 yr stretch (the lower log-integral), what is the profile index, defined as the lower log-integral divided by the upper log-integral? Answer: 0.52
